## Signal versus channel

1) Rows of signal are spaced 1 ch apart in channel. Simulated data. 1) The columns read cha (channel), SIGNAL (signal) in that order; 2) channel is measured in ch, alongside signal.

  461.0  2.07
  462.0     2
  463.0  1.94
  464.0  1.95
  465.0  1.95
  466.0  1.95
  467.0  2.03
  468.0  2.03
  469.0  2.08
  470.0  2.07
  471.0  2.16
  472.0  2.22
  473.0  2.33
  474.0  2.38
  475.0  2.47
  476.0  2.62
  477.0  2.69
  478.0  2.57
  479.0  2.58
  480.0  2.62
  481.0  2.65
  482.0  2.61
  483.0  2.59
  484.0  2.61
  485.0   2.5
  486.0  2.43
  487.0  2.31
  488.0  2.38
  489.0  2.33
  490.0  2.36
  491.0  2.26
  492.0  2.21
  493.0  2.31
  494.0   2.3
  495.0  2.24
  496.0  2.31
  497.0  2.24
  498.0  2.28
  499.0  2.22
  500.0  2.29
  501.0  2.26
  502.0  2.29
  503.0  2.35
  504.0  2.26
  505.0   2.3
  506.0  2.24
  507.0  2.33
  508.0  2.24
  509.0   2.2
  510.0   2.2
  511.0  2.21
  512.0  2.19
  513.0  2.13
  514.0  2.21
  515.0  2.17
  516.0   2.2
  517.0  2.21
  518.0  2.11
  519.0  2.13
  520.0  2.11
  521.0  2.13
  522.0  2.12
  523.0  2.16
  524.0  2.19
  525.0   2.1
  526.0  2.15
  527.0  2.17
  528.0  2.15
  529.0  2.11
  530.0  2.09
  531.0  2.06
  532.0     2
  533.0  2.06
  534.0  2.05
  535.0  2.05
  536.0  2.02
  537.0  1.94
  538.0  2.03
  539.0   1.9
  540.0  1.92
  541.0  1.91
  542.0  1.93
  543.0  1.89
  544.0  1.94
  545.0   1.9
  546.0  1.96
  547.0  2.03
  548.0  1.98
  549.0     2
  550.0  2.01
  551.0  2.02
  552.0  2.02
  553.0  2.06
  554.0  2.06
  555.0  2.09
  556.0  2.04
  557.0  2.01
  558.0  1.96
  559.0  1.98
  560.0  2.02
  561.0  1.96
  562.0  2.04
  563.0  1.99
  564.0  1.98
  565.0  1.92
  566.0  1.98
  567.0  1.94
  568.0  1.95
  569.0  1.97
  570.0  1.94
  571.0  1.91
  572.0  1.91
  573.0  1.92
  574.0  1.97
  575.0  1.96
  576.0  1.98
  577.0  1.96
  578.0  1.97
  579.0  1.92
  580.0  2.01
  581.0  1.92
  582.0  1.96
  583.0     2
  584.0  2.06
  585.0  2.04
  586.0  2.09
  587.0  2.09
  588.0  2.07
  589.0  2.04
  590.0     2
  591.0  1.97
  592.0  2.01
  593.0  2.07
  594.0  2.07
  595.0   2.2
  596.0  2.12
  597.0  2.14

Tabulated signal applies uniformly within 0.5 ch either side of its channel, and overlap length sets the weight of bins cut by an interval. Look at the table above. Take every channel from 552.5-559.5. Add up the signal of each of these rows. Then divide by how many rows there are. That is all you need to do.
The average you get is 2.03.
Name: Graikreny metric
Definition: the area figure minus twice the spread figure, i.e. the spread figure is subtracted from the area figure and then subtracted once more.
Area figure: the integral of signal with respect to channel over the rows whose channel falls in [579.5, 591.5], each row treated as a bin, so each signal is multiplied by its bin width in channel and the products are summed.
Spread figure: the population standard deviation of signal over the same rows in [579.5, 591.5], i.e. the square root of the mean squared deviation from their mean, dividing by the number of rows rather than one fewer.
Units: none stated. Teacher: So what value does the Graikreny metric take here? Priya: 24.1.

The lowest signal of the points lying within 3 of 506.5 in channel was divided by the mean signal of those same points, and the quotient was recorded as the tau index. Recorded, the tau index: 0.973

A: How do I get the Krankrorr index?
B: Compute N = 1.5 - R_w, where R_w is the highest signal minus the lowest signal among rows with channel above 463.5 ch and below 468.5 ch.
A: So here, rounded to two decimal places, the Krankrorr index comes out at 1.42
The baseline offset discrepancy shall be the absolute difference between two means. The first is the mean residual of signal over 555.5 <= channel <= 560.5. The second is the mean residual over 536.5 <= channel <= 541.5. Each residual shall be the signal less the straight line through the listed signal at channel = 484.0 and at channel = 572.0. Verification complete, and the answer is 0.21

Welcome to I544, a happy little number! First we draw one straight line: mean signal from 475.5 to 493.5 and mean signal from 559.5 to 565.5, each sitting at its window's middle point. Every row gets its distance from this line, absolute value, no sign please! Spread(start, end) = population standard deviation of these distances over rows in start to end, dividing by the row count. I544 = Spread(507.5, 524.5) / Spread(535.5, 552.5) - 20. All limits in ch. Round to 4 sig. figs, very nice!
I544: -19.52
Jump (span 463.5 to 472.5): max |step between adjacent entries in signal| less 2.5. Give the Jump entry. -2.41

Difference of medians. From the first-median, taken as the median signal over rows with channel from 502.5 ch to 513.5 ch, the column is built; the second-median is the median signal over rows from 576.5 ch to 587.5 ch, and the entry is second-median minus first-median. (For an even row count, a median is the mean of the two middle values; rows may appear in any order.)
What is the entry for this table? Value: -0.2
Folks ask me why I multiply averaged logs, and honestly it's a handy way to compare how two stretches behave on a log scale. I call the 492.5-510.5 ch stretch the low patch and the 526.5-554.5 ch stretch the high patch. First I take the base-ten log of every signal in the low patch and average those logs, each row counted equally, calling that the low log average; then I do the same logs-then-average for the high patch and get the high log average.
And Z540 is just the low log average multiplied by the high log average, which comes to 0.108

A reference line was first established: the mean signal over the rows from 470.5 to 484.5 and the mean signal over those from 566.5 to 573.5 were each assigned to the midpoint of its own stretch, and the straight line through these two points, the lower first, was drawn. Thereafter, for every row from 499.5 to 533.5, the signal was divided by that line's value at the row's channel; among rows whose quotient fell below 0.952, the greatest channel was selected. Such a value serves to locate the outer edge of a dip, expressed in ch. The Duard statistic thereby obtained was 532.0 ch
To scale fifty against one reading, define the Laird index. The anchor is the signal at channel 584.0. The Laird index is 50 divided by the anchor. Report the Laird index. 24.3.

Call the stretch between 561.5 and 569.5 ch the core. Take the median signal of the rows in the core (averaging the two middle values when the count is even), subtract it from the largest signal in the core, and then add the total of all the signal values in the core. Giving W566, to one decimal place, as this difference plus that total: 15.8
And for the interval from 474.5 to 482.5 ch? 20.9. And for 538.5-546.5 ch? 15.4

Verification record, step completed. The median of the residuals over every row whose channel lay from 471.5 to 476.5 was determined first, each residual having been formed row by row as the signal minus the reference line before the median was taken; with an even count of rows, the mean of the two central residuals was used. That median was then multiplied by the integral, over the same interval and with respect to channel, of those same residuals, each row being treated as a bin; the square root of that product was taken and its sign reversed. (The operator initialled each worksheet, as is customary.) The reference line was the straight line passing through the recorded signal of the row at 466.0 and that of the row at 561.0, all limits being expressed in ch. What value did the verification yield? -1.0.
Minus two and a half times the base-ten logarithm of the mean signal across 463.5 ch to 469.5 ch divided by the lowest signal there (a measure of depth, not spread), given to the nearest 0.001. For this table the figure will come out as -0.027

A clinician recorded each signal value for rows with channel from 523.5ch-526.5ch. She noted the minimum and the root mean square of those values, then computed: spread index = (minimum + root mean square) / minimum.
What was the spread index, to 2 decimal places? 2.02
